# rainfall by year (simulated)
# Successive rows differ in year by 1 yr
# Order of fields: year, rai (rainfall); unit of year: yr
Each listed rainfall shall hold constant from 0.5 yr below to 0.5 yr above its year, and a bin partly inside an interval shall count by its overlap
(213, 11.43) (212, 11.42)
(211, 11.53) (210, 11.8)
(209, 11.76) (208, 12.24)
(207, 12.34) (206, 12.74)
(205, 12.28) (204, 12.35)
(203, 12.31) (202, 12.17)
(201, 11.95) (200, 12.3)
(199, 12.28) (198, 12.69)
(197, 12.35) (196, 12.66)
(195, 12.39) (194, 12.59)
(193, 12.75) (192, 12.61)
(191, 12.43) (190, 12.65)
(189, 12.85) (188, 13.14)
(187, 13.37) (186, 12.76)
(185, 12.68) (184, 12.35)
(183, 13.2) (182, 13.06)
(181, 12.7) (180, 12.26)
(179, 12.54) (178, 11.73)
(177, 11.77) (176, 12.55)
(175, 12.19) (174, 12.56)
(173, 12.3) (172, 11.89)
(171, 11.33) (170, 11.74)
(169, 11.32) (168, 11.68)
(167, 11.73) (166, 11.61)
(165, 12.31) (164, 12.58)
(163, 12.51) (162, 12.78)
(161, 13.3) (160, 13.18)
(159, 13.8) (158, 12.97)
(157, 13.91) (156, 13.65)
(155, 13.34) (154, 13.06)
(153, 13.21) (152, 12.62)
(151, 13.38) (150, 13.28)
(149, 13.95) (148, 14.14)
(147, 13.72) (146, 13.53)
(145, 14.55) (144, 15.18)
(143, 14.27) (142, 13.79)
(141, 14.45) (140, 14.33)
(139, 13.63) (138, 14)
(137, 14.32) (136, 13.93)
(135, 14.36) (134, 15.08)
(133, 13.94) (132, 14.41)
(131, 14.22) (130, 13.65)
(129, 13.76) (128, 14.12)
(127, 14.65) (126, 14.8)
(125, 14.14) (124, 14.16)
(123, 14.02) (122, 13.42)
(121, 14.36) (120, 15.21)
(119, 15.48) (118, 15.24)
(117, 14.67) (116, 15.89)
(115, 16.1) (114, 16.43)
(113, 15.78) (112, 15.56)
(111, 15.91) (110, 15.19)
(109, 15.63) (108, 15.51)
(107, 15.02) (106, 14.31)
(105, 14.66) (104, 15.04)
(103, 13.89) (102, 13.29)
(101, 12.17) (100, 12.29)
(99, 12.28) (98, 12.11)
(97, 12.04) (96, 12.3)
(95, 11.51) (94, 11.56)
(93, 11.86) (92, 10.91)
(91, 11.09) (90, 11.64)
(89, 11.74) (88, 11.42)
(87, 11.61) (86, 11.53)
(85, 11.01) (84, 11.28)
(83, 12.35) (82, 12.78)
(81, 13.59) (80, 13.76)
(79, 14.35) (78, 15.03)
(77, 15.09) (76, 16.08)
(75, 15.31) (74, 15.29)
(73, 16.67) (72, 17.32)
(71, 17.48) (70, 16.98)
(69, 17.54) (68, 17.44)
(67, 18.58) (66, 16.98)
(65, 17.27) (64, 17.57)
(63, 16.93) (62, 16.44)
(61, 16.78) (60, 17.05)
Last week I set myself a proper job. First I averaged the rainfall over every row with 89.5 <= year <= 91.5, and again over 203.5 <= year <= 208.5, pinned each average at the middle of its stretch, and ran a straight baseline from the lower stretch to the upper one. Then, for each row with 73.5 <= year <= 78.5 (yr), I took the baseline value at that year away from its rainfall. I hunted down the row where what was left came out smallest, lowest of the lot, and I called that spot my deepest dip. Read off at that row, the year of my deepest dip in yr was 78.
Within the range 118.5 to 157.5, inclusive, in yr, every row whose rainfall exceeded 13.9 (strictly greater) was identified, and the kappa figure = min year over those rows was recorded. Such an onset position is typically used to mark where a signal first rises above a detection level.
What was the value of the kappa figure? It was 119 yr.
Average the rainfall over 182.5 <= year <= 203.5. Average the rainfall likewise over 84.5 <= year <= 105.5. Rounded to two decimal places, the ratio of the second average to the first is 0.97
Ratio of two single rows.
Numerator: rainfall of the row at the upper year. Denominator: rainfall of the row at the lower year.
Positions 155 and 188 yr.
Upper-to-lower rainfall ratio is 0.99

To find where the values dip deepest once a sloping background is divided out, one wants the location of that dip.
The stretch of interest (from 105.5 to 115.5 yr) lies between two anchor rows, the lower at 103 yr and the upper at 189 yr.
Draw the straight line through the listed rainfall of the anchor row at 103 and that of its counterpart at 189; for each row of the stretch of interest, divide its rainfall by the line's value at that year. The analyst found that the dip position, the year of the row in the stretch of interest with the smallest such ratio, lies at 106 yr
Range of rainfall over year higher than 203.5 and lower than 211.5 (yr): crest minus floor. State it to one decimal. 1.2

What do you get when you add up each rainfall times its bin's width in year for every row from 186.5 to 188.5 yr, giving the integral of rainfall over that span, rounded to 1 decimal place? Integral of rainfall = 26.5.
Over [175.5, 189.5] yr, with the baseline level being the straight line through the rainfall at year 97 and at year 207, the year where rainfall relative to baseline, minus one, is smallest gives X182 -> 178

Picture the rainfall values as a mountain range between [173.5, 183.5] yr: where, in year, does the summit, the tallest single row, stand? 183 yr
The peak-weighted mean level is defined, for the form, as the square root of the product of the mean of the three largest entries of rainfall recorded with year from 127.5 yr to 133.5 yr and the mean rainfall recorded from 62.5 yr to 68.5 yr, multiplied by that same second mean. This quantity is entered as 275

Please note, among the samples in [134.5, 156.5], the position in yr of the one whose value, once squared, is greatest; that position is 144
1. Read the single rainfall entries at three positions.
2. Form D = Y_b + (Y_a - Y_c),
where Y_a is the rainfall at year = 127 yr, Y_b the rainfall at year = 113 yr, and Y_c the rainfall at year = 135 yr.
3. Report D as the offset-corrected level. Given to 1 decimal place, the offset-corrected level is 16.1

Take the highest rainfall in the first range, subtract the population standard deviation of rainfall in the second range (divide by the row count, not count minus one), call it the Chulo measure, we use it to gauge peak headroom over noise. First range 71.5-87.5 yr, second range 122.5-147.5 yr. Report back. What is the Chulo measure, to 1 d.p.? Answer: 16.9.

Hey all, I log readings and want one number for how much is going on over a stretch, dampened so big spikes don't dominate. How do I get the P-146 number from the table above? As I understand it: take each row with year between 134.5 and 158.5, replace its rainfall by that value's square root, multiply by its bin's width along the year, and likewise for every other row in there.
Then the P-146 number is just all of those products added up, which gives 89.2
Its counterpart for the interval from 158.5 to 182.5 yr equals 84.2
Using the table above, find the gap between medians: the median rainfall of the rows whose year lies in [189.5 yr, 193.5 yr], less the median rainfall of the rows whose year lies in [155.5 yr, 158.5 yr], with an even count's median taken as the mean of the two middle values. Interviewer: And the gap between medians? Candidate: -1.0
